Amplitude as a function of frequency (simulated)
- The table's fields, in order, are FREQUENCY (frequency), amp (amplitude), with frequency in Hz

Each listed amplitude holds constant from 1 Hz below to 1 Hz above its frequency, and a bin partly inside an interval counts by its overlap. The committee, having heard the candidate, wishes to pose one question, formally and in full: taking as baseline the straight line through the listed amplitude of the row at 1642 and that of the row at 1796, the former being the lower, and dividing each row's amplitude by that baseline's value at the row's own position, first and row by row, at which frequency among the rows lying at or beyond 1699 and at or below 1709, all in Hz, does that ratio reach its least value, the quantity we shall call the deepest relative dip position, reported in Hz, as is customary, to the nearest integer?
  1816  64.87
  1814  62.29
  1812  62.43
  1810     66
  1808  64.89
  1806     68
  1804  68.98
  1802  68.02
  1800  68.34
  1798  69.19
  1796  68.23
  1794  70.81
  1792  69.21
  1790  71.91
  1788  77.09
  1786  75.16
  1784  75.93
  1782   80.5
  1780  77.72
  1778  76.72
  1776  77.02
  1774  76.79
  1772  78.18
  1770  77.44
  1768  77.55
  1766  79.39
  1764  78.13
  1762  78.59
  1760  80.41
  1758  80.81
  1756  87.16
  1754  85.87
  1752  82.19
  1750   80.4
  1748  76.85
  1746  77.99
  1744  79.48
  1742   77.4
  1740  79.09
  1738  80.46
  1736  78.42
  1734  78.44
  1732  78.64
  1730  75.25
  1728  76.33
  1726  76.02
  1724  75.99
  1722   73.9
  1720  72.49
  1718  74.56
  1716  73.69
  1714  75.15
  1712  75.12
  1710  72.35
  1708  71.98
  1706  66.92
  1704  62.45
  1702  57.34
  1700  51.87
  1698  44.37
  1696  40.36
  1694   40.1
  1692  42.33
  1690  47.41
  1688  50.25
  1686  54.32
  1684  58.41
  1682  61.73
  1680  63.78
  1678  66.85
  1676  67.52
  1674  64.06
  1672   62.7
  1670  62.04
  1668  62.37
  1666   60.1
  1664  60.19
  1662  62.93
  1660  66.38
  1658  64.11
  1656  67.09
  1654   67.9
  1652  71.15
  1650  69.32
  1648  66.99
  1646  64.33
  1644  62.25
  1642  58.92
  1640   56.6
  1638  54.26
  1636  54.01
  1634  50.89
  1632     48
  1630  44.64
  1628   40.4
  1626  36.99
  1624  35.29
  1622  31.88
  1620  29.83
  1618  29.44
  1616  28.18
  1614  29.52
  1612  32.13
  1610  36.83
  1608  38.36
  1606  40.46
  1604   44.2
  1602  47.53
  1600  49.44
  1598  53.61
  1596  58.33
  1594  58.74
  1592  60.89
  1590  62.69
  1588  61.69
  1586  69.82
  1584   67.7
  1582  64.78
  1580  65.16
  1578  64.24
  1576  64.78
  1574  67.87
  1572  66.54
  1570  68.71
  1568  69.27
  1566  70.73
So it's 1700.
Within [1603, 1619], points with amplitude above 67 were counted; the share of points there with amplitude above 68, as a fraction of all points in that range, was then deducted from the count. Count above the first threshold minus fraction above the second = 0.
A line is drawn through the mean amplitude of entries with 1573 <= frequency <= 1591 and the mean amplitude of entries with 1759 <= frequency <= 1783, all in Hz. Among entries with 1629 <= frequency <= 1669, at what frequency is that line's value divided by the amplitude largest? 1630 Hz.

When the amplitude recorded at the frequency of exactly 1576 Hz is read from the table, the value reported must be 64.78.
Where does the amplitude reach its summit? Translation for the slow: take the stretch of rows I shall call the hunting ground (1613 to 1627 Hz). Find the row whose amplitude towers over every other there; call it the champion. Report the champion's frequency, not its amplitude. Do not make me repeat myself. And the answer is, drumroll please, 1626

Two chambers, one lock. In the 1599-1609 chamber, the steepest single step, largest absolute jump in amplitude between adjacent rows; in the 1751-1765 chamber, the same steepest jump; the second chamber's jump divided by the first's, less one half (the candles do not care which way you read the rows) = 1.2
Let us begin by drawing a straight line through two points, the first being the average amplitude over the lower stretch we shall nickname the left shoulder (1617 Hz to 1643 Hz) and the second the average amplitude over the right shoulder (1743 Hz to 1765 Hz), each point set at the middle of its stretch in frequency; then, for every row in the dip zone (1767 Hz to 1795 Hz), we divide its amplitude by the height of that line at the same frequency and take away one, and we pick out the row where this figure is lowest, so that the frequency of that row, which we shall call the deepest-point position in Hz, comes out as 1792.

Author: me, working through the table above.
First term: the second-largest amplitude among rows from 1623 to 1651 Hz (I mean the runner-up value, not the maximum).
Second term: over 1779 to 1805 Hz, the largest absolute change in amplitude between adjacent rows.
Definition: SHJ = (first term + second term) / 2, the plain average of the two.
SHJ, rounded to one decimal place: 36.1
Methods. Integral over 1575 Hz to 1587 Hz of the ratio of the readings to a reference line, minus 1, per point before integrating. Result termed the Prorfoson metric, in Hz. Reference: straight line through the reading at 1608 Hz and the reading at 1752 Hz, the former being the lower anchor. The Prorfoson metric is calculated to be 14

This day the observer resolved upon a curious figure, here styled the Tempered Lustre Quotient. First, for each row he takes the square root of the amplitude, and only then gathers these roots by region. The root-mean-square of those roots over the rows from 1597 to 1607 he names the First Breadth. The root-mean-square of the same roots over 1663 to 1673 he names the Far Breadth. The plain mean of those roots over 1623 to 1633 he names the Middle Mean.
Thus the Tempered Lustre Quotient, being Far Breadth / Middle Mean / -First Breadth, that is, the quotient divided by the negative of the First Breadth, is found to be -0.179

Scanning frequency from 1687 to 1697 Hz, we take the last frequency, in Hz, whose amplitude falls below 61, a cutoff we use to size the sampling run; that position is 1696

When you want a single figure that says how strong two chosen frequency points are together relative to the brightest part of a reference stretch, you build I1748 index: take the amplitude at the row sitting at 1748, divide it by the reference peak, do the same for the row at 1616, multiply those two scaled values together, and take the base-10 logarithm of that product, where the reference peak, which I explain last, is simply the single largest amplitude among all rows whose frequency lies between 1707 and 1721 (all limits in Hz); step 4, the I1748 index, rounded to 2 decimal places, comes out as -0.42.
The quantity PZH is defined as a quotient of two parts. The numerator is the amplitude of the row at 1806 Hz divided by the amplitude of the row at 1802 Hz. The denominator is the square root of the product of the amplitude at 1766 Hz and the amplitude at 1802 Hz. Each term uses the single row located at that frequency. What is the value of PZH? 0.0136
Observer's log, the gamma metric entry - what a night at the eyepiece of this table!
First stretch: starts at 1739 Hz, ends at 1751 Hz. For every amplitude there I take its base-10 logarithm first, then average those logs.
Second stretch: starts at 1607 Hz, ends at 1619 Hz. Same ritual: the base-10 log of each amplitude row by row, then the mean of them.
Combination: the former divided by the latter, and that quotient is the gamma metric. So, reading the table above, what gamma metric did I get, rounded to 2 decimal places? 1.26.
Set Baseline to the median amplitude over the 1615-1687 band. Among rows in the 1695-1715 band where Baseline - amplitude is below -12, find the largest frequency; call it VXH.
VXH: 1714 Hz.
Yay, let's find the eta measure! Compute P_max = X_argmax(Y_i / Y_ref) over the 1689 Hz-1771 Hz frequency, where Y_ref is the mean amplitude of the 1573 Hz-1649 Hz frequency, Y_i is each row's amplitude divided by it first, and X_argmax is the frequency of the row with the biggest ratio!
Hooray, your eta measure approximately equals 1756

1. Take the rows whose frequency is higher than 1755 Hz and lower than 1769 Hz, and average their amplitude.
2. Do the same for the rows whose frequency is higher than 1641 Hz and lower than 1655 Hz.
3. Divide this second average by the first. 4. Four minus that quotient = 3.18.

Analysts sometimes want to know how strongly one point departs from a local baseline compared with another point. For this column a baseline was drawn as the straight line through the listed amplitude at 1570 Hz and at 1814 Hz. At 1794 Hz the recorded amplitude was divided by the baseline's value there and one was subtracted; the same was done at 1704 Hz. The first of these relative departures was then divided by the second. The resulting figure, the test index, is -3.0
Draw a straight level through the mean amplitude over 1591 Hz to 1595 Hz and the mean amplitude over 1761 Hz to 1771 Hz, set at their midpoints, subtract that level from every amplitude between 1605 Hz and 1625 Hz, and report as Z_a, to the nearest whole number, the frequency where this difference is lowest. 1616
